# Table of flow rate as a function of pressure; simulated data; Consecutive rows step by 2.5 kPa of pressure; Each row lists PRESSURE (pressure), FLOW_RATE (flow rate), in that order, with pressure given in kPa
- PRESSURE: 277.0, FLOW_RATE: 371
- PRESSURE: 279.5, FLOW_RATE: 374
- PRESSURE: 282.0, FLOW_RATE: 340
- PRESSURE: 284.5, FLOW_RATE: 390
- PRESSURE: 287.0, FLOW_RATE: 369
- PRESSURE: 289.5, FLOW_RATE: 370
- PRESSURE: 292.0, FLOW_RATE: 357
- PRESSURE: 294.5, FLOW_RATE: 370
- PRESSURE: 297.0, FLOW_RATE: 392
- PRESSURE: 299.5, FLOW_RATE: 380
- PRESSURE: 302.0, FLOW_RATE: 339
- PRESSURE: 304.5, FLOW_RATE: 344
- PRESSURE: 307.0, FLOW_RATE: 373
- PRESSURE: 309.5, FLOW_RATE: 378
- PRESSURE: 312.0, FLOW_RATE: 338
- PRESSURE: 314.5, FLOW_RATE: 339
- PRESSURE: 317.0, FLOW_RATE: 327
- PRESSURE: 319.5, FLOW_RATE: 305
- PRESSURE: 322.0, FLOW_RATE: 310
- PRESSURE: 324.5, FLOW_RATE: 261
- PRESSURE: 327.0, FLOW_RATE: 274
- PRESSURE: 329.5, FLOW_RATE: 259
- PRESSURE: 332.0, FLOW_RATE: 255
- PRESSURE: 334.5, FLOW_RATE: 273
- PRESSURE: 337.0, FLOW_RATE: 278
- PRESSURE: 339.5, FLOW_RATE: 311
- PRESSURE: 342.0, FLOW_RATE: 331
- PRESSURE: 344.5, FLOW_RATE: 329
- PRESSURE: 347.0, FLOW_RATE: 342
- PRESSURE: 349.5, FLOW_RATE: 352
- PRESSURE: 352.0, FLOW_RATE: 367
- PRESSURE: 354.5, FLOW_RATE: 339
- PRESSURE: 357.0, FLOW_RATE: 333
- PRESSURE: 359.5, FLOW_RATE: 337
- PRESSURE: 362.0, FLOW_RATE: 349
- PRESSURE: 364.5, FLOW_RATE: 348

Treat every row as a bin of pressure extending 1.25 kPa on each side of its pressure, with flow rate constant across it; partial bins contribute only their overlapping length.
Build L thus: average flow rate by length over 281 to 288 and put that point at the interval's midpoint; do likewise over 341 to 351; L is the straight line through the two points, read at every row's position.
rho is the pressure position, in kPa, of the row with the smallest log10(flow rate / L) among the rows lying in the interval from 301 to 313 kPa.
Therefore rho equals 302.0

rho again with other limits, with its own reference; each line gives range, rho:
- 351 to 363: 357.0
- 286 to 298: 292.0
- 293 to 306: 302.0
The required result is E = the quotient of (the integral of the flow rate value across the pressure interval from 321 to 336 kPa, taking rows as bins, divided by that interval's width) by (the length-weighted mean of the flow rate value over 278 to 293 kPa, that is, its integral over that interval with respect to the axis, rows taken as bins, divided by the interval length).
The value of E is 0.74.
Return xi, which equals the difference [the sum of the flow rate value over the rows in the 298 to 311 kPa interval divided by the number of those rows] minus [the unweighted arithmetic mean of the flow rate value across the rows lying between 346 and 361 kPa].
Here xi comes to 18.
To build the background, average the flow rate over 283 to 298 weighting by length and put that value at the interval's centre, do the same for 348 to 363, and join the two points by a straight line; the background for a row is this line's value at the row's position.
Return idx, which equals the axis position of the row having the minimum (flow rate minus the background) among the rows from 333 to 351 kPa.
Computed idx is 334.5 kPa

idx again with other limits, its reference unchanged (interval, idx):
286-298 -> 292.0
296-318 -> 317.0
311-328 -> 324.5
